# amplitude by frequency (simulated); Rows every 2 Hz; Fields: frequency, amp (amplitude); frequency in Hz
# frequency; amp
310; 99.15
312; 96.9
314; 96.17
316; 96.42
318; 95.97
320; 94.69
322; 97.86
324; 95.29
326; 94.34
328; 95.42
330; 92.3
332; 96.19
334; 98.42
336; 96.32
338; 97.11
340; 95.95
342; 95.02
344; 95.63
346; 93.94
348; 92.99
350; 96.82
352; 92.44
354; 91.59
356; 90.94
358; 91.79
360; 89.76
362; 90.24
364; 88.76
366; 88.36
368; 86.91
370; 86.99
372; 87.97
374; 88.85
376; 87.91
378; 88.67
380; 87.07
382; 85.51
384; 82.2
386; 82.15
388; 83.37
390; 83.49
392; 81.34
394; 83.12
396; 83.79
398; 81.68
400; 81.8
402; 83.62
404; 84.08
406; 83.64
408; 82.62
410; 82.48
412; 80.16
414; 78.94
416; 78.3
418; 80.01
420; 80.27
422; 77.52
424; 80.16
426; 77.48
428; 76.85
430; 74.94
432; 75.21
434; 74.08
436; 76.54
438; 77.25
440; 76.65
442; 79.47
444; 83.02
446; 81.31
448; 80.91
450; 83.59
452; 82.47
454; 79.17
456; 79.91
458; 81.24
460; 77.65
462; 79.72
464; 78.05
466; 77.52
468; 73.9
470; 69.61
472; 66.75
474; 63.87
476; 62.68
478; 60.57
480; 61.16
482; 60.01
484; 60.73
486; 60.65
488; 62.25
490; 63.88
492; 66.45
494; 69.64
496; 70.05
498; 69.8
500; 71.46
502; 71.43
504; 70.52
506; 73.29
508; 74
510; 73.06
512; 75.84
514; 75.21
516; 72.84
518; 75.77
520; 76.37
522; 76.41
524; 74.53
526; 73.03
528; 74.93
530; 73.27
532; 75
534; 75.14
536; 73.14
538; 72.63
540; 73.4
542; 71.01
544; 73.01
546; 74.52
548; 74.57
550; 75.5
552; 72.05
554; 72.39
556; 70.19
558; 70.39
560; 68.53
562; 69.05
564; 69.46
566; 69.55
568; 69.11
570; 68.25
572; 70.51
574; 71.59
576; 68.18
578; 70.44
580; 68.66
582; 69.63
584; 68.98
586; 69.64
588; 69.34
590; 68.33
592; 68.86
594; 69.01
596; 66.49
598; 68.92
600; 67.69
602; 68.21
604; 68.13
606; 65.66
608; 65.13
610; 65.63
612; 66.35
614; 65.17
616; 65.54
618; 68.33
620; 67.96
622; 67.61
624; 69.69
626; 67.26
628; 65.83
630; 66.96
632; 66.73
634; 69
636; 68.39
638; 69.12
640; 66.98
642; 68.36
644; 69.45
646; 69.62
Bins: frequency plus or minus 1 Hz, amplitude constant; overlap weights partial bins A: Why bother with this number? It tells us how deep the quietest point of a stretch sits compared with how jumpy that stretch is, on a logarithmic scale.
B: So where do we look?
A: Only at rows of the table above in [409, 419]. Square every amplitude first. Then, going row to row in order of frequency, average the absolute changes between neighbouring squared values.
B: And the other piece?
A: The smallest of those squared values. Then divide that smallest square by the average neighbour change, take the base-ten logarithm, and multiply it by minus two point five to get -3.5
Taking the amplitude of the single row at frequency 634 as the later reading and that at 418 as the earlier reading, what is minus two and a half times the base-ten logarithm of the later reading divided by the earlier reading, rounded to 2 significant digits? 0.16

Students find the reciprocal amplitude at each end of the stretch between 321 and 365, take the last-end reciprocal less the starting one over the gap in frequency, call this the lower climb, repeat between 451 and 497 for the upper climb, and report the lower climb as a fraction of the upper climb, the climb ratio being 0.51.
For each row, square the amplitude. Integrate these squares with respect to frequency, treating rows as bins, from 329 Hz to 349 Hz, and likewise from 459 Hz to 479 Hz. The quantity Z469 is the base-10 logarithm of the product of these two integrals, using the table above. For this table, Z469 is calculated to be 10.3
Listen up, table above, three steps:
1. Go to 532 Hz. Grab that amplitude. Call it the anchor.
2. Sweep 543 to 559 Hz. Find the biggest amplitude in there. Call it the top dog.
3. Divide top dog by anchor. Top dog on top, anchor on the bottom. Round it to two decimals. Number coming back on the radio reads 1.01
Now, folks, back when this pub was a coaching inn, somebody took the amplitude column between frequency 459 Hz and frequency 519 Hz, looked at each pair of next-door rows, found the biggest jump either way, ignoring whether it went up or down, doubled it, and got 9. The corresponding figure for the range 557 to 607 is 7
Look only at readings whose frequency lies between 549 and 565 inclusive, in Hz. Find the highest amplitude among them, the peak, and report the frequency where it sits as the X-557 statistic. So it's 550 Hz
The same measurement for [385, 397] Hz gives 396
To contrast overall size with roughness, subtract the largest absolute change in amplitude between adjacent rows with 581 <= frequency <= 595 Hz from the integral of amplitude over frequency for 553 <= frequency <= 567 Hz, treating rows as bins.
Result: 978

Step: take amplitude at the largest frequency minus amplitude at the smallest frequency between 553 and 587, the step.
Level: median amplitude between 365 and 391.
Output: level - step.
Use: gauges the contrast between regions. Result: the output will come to 90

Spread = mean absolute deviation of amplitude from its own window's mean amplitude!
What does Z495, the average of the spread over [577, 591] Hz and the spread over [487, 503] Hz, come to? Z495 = 1.7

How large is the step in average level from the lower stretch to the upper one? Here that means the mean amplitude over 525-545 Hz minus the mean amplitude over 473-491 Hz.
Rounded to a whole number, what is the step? 12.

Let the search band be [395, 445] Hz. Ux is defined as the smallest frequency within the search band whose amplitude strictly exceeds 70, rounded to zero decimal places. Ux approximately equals 396 Hz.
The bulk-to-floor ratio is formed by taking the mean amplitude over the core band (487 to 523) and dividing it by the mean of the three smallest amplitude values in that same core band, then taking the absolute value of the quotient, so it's 1.11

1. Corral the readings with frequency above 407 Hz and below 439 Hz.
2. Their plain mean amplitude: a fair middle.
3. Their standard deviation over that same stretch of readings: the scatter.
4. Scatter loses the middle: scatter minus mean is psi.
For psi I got -76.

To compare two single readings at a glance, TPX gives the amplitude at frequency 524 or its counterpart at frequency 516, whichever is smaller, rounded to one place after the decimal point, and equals 72.8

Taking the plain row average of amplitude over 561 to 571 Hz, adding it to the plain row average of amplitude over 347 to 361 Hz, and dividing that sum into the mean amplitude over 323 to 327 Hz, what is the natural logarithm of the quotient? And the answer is -0.53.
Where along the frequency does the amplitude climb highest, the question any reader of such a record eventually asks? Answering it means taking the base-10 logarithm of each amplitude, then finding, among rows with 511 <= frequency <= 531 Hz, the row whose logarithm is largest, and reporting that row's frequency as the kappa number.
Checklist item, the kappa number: 522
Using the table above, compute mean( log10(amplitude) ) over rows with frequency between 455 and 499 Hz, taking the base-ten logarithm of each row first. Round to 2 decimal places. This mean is 1.84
